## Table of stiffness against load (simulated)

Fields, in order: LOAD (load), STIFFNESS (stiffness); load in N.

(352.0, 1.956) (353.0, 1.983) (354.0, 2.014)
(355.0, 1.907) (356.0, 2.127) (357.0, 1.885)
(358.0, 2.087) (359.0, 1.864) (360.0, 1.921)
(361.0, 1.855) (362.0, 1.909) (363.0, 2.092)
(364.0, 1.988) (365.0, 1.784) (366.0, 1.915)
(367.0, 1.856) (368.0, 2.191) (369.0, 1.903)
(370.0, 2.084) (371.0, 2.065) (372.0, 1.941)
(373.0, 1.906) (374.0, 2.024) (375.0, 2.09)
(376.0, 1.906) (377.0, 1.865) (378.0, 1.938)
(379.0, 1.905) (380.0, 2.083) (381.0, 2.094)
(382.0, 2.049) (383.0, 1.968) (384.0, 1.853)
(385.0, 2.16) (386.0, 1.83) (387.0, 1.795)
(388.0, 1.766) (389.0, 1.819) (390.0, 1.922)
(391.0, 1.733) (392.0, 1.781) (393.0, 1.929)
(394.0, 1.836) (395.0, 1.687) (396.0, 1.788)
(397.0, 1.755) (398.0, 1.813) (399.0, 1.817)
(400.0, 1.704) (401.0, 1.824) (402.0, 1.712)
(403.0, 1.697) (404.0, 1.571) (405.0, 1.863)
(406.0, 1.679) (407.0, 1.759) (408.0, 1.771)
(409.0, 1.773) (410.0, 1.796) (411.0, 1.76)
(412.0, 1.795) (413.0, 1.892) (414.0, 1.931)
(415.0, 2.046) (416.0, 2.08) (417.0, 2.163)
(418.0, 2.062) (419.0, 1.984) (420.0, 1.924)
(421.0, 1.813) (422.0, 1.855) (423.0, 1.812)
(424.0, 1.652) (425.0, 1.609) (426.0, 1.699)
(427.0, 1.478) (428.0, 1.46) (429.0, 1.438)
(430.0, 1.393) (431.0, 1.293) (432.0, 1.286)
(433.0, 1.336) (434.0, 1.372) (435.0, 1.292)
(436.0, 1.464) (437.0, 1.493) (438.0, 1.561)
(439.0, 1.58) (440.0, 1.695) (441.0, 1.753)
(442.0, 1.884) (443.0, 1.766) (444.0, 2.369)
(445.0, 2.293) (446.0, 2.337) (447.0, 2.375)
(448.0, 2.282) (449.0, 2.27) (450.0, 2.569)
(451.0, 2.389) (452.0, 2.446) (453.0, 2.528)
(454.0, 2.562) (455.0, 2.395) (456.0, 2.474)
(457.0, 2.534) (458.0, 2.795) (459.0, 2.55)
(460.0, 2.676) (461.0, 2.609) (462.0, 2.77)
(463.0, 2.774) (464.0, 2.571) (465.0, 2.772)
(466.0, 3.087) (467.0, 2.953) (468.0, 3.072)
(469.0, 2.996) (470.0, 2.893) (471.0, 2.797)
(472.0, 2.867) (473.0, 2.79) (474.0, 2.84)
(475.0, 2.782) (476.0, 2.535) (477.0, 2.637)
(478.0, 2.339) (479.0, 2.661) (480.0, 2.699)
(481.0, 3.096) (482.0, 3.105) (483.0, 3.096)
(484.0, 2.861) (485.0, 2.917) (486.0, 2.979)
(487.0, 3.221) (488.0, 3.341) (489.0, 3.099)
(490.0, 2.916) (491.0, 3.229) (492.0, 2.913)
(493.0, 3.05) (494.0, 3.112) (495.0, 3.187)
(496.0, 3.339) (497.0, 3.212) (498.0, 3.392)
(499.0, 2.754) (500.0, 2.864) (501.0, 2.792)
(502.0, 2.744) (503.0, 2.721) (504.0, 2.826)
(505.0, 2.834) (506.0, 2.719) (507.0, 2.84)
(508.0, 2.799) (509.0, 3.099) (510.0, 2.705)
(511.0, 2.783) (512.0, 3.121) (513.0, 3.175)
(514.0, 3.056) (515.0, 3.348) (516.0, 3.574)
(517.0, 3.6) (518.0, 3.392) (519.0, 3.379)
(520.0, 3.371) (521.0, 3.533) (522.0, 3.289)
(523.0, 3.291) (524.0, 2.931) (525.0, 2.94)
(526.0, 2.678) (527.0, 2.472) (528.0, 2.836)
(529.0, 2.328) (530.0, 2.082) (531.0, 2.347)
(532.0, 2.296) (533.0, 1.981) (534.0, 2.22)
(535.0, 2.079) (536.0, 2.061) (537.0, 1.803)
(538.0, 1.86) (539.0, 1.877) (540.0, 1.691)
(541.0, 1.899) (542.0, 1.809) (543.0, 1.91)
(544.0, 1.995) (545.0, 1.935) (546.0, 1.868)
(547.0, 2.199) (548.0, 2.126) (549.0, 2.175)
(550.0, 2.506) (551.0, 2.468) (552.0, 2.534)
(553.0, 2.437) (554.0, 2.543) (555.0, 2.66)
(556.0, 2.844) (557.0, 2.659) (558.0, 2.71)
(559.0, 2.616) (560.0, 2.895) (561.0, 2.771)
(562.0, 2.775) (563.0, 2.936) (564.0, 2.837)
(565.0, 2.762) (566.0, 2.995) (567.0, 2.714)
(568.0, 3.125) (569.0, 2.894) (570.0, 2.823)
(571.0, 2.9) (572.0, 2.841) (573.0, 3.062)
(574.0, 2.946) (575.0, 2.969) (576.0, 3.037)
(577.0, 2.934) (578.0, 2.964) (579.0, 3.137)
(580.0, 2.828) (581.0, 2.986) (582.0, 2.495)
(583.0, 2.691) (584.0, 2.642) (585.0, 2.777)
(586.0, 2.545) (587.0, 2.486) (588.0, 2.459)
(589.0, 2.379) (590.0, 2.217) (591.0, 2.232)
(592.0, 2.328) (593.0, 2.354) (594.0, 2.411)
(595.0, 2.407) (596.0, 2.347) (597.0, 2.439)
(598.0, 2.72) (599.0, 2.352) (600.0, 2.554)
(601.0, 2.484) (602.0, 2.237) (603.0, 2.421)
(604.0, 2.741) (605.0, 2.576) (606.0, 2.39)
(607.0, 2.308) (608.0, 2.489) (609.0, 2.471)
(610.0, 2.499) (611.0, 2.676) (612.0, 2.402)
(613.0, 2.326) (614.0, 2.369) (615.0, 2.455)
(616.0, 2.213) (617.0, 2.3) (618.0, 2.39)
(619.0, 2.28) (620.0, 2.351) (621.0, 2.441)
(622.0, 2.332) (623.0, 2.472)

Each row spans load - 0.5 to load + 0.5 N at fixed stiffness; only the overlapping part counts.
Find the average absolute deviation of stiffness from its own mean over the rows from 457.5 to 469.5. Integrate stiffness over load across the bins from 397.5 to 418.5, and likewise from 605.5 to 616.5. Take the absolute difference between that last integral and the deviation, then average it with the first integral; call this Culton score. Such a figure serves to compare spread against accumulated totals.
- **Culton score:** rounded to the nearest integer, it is 32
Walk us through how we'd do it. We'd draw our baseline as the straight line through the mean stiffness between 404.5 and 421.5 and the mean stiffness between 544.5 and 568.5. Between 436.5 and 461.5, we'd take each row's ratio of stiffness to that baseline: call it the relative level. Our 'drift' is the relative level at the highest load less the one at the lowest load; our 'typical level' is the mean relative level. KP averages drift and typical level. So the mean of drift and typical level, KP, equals 0.79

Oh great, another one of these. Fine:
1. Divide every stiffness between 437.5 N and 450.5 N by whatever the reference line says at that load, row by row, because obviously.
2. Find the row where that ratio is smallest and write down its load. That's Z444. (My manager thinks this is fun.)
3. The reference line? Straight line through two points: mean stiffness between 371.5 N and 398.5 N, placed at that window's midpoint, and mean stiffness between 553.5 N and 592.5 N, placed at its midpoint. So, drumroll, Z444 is 438.0 N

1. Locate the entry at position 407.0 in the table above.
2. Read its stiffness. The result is 1.759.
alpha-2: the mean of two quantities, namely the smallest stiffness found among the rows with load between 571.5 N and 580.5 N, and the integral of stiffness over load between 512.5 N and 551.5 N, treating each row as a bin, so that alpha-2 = 51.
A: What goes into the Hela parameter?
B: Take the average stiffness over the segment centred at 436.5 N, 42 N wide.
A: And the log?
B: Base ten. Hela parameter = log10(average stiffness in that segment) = 0.28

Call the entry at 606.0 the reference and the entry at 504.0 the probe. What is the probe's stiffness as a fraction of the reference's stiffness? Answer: 1.2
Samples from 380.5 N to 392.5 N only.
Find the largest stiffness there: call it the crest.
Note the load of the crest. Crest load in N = 385.0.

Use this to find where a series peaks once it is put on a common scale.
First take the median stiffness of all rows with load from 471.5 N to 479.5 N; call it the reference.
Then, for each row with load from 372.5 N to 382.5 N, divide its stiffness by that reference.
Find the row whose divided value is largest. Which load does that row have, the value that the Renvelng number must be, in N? 381.0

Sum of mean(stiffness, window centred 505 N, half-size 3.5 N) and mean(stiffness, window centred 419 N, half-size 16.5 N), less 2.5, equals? 2.0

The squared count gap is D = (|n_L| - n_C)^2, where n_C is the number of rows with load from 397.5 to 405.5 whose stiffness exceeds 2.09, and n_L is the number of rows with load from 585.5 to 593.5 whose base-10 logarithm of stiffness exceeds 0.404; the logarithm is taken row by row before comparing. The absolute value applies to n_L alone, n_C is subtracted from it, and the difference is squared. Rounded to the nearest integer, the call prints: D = 1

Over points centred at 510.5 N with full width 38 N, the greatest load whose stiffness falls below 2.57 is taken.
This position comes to 529.0 N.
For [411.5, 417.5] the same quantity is 417.0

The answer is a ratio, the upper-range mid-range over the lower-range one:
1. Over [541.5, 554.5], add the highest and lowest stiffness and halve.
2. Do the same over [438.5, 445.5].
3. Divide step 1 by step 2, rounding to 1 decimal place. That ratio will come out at 1.1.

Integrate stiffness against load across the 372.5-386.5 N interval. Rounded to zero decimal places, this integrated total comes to 28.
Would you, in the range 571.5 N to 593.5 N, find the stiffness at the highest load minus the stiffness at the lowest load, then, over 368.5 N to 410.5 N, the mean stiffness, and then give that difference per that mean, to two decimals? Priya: -0.26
